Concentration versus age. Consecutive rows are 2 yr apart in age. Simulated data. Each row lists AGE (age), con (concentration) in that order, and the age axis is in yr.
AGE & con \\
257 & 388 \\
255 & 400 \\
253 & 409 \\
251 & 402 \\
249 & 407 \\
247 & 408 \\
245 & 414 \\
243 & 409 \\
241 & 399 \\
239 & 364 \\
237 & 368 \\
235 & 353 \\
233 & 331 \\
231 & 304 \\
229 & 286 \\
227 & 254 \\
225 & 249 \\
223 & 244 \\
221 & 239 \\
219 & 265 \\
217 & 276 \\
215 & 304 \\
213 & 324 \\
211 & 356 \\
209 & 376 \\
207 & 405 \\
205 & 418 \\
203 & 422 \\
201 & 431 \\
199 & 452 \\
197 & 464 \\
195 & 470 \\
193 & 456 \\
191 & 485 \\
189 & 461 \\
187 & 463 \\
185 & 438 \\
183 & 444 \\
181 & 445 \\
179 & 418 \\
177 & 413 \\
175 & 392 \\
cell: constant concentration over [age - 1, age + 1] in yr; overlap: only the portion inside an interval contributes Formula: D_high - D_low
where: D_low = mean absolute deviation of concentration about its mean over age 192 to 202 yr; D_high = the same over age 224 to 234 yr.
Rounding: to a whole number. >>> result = 16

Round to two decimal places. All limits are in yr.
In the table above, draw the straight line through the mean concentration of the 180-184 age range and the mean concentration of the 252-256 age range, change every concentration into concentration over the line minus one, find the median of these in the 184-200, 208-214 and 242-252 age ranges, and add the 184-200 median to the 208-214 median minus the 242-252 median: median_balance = -0.12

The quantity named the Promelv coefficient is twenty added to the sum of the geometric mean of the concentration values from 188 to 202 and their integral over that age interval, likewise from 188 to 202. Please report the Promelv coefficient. 6918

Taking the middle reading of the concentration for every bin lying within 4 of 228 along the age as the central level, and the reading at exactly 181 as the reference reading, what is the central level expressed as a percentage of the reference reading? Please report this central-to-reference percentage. 61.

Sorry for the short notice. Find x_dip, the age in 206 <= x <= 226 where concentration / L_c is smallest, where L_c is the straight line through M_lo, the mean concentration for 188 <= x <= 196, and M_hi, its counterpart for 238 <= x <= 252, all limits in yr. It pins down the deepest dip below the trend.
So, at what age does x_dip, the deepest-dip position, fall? 221 yr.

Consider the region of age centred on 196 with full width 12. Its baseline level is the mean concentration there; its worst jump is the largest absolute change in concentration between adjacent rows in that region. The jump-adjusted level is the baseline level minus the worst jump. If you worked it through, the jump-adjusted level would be 431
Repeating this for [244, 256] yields 398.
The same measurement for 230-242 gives 318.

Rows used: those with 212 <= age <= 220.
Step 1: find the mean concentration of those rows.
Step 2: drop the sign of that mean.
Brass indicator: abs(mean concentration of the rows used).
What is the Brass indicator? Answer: 292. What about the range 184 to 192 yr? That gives 462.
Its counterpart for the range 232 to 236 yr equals 342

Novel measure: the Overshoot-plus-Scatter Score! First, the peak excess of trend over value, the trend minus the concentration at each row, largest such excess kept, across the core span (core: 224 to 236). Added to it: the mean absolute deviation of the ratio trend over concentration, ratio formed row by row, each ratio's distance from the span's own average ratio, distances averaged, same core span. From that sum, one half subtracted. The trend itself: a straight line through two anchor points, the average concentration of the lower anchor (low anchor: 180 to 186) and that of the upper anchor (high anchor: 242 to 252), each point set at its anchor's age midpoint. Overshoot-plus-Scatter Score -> 170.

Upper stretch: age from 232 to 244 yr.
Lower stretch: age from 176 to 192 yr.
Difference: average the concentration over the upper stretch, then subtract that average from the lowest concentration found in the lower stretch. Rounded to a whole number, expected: 42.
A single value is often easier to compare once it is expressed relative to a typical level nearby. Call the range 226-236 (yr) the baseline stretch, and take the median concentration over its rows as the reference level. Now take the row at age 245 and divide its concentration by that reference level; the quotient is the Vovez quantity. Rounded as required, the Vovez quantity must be 1.36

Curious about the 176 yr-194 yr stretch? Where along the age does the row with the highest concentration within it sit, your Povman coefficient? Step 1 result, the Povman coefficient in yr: 191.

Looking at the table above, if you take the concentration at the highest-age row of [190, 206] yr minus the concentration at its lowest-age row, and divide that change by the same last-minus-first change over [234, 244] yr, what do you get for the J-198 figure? -1.2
